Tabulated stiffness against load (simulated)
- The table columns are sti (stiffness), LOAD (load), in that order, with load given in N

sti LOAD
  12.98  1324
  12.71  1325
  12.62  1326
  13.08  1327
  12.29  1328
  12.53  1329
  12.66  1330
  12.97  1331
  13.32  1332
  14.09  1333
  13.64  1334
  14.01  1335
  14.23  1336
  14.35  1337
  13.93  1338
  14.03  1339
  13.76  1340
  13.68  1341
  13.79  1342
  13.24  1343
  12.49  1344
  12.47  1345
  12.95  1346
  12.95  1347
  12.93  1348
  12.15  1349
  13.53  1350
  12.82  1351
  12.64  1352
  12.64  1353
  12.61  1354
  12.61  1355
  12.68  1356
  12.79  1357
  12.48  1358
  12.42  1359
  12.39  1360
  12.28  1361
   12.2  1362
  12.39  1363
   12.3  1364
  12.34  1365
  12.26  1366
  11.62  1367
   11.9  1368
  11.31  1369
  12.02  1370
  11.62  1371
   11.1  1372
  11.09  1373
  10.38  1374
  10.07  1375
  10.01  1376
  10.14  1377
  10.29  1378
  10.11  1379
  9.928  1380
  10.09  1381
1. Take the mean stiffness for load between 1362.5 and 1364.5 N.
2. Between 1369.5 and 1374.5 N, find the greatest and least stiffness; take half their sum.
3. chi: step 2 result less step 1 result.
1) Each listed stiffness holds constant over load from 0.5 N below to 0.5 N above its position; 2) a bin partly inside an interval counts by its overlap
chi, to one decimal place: -1.1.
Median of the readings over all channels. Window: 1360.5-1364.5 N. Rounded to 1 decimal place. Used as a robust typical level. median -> 12.3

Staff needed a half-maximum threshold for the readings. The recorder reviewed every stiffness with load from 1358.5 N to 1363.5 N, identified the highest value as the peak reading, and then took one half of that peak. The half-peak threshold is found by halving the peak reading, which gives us 6.2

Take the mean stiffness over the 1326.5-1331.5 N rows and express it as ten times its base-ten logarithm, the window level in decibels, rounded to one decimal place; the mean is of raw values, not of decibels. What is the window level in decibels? 11.0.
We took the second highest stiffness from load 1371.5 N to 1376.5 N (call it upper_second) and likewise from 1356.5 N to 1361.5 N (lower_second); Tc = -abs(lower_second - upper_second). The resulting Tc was -1.4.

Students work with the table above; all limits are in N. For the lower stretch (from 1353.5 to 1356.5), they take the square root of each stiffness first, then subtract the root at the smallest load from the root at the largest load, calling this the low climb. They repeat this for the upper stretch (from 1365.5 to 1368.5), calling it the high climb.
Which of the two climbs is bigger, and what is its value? 0.01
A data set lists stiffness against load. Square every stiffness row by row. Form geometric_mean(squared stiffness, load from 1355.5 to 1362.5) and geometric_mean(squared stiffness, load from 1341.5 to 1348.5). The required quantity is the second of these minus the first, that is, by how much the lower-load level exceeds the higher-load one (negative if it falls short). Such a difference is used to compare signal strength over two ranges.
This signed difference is 13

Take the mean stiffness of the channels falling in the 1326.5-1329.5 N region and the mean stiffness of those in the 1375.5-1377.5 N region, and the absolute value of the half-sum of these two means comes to 11.4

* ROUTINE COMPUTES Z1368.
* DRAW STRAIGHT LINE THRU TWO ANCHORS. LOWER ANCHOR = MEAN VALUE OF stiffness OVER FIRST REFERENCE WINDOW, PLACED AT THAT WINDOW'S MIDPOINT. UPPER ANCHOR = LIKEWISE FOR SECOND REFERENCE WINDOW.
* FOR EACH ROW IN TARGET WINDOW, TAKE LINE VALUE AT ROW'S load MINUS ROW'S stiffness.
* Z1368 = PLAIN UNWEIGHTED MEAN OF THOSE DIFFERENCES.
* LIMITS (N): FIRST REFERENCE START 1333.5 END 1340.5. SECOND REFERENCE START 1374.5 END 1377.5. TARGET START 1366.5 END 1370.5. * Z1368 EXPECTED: -0.89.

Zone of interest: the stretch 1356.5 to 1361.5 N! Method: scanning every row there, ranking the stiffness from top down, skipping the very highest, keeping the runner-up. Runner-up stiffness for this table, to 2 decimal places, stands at 12.48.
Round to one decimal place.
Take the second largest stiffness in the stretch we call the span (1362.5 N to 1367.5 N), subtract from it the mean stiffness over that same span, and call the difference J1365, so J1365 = 0.2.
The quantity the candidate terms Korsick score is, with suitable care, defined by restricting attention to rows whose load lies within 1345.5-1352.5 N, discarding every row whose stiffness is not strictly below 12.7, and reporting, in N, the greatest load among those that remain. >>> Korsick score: 1352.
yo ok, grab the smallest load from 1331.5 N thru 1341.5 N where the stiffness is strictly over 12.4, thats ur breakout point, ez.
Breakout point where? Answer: 1332 N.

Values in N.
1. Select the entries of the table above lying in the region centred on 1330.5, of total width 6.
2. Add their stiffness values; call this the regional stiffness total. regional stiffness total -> 78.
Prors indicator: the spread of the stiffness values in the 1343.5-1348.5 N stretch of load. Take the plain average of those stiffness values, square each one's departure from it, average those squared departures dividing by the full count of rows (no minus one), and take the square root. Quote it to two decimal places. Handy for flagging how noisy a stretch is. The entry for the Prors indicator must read 0.23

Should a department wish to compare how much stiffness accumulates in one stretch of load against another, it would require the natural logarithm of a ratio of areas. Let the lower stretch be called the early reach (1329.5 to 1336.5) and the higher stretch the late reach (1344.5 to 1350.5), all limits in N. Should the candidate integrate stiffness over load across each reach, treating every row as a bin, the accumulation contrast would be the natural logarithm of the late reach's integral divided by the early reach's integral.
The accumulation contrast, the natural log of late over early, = -0.21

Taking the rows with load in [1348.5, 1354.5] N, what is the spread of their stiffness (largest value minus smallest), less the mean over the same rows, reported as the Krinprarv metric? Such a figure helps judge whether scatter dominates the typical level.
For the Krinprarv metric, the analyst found -11.4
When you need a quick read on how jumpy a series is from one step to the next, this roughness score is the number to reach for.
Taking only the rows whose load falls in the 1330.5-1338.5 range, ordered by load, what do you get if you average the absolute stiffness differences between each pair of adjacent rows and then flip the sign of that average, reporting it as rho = -0.39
